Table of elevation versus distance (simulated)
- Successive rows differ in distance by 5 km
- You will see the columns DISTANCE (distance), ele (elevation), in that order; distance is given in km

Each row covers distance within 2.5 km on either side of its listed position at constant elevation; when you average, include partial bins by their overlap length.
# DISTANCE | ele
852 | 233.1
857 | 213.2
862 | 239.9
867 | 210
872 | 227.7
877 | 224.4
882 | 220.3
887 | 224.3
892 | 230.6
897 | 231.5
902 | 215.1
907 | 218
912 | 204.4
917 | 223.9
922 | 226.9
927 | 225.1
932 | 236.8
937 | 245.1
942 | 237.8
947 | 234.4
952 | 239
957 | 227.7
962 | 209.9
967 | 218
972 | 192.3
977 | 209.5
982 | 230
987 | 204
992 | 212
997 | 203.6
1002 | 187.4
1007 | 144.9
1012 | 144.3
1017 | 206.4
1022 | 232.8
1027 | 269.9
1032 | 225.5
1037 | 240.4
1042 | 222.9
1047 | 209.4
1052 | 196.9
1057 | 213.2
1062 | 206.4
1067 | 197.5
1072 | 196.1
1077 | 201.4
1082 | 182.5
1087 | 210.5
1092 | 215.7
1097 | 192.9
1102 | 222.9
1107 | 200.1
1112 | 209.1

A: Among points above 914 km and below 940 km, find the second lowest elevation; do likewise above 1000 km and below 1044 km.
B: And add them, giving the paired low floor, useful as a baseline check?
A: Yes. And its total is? 370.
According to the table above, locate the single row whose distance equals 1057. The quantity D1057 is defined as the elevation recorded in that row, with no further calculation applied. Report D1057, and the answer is 213.2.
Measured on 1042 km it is 222.9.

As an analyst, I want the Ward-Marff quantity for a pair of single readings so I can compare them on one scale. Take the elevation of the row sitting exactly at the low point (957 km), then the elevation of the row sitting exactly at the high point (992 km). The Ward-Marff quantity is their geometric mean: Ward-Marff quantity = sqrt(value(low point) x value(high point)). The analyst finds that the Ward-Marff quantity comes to 220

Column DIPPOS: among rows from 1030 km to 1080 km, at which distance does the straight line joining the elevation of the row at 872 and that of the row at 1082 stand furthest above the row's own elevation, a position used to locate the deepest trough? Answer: 1052 km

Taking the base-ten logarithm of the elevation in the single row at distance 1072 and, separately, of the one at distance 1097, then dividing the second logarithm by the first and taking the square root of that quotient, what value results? 1.00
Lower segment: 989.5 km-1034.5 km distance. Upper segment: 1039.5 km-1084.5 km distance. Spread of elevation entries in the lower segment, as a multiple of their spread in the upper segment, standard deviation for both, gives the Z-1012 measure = 3.5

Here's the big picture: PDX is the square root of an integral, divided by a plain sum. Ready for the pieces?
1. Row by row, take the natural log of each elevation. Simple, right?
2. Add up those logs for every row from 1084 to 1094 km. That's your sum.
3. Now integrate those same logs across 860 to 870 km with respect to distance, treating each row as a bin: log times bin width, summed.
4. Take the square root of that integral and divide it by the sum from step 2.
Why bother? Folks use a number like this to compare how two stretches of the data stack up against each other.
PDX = 0.686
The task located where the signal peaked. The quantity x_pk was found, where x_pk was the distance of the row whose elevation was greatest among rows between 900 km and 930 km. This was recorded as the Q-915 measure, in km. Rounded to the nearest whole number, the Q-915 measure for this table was 922 km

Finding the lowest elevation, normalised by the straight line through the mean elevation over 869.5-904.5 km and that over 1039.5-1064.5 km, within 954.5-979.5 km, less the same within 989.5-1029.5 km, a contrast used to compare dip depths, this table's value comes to 0.21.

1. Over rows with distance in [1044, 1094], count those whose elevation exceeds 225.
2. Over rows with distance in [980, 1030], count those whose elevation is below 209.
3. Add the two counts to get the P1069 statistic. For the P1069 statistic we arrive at 6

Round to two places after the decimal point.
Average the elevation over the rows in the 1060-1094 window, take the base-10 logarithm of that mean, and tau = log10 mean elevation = 2.30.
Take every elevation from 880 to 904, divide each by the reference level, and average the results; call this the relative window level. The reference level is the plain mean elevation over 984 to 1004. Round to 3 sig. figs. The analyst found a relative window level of 1.11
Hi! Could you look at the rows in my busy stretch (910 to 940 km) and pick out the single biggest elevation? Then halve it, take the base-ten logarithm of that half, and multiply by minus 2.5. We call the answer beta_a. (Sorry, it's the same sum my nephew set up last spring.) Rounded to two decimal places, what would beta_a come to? -5.22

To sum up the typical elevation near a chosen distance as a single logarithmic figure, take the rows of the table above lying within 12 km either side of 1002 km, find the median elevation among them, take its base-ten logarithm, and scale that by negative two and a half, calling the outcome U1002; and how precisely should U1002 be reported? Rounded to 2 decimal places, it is -5.68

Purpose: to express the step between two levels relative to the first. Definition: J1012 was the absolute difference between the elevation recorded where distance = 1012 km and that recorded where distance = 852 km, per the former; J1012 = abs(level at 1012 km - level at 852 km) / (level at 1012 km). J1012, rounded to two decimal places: 0.62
